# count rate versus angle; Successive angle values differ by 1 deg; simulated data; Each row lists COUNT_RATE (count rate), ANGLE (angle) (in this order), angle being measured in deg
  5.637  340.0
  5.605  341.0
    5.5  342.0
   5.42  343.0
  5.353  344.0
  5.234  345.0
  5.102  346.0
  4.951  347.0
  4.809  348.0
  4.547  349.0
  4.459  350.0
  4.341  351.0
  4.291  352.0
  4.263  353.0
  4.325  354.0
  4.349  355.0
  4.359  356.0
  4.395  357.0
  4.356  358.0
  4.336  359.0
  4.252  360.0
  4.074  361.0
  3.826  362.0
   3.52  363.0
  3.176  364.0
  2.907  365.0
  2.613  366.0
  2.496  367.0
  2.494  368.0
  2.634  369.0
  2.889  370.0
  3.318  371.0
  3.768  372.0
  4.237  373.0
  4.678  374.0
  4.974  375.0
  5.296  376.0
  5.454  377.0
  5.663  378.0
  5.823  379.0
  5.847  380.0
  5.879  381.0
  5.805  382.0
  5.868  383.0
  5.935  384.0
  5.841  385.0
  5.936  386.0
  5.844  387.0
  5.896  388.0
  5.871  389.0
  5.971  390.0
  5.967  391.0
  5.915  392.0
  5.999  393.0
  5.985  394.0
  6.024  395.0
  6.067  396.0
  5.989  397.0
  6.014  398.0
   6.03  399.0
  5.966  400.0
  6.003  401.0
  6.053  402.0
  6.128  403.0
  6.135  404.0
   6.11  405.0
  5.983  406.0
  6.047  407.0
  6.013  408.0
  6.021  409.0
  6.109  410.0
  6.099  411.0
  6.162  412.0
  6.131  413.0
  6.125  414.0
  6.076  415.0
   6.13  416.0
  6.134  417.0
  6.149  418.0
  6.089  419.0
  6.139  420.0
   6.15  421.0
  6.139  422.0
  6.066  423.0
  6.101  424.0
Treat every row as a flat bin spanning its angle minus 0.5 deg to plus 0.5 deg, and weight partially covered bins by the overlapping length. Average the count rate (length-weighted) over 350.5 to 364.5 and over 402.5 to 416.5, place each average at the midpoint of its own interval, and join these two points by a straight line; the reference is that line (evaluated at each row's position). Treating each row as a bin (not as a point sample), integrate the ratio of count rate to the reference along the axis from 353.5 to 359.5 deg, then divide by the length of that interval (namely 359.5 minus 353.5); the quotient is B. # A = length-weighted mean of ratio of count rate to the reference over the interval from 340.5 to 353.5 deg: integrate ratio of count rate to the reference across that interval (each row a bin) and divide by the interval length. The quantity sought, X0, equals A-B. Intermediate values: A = 1.32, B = 1.06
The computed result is 0.3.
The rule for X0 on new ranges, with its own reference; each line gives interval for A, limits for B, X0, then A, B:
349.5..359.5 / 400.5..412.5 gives 0.1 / 1.08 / 1.02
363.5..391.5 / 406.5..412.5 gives 0.0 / 0.96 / 1.00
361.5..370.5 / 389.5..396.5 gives -0.4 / 0.66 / 1.10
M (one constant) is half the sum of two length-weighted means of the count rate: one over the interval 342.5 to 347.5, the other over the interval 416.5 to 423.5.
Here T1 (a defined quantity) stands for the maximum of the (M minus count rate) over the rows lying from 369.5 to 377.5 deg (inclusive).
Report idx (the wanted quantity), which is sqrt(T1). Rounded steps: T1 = 2.8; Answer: 1.7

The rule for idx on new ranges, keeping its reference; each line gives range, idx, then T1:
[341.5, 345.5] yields 0.7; 0.4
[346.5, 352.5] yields 1.2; 1.4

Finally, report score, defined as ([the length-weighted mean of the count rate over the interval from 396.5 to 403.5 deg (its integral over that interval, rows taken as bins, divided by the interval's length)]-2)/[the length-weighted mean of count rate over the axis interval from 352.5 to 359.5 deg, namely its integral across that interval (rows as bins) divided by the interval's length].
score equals 0.9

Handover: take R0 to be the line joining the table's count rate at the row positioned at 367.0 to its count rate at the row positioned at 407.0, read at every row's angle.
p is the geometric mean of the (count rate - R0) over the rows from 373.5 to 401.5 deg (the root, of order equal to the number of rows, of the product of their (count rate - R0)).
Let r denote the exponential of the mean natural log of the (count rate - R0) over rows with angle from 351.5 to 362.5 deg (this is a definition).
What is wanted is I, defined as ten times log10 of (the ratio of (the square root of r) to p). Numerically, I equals 0.7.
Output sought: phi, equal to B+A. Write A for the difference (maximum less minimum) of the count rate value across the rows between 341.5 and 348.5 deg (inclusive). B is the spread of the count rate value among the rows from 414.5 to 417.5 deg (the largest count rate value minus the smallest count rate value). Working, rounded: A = 0.69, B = 0.06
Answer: 0.7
